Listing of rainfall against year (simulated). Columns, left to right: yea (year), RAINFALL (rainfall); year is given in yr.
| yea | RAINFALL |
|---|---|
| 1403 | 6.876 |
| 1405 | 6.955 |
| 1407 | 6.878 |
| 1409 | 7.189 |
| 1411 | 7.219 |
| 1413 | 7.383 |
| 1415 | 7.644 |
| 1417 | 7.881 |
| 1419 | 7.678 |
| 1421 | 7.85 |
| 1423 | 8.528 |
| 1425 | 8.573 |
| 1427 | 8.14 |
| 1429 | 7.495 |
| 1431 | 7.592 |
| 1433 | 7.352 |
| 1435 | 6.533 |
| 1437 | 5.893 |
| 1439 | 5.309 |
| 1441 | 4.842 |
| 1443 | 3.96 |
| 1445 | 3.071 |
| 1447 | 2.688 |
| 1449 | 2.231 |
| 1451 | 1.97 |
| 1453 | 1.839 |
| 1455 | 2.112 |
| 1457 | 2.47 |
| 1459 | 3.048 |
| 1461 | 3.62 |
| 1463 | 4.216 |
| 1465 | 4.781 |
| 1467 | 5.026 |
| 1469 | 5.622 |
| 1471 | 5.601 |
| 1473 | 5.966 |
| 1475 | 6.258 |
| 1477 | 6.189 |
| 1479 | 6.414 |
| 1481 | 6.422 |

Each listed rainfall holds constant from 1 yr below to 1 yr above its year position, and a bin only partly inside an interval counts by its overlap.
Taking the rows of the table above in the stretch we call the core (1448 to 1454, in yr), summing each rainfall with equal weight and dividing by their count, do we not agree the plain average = 2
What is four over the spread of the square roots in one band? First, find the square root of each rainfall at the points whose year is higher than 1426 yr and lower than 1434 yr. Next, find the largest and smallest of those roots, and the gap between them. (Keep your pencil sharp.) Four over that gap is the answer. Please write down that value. 28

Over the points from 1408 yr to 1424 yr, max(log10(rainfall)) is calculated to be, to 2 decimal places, 0.93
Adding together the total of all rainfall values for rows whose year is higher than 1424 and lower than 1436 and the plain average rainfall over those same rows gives 53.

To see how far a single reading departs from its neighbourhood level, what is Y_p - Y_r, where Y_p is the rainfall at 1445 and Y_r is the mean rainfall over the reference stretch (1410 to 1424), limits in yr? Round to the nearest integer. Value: -5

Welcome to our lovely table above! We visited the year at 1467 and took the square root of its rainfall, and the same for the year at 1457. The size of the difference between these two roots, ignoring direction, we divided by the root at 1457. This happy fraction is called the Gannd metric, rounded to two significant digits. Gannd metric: 0.43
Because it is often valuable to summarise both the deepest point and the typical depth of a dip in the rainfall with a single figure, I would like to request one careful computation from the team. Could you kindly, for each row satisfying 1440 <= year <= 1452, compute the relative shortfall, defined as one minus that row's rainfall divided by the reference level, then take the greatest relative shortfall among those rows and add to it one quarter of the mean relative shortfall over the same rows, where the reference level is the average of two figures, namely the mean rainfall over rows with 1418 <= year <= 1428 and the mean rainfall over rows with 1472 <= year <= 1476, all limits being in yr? 0.9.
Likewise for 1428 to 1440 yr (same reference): 0.3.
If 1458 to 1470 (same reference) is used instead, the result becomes 0.7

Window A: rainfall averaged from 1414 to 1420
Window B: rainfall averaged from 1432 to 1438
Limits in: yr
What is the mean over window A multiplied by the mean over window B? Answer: 51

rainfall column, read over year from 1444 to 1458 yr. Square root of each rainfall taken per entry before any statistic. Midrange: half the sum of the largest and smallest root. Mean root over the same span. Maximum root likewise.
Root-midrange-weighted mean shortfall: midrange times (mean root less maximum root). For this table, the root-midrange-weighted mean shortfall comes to -0.35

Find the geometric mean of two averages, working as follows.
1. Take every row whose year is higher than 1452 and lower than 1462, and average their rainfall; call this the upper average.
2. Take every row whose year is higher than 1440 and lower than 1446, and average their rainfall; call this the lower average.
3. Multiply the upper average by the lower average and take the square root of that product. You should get 3.2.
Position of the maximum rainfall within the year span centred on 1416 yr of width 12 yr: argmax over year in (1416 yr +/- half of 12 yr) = 1417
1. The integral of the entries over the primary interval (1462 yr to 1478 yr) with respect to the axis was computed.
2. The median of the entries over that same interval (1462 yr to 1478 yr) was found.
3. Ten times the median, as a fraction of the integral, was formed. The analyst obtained 0.64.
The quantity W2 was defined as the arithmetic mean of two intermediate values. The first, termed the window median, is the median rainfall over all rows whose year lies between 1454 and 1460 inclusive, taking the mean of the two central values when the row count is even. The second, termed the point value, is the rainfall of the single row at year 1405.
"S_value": 4.7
